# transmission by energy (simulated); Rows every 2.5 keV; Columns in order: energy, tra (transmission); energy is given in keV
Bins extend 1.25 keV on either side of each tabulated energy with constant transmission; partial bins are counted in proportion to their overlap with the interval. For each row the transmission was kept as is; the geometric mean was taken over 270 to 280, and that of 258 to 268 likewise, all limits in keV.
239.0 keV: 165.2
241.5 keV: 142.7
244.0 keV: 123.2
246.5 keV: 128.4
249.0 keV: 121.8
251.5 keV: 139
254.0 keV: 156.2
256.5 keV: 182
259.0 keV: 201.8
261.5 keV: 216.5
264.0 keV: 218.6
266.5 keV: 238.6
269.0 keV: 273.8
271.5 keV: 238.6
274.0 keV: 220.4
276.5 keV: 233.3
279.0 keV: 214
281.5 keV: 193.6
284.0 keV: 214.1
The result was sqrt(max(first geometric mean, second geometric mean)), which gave 15.0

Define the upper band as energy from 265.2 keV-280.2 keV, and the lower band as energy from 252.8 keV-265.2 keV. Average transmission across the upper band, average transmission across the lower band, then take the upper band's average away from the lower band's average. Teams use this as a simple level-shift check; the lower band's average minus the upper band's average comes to -41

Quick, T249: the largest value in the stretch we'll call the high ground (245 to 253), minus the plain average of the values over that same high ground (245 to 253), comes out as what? 9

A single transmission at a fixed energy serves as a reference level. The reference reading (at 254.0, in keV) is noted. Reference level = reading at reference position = 156.2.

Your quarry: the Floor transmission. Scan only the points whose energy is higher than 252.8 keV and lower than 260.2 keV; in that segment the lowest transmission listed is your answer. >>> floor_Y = 156.2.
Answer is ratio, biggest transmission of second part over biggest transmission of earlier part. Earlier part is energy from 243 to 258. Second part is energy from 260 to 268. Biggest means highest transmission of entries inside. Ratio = 1.31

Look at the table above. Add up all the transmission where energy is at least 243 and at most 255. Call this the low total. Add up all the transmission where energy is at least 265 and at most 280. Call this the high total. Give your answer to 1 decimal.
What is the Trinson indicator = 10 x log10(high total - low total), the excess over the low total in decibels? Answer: 28.8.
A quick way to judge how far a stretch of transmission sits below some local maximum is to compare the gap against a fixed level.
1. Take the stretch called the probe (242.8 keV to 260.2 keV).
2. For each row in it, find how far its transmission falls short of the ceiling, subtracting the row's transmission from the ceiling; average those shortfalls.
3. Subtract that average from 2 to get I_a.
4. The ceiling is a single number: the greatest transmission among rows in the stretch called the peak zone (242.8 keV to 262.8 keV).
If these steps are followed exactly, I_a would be -64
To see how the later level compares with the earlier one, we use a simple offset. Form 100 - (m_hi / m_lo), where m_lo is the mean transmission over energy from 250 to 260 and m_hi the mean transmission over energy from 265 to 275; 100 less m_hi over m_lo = 98.6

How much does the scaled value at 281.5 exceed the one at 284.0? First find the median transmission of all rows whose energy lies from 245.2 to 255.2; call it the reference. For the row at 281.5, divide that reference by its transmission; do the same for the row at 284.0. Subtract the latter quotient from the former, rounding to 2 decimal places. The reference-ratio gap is 0.07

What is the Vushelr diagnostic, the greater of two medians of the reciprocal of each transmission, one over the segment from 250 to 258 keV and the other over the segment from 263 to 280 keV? 0.0064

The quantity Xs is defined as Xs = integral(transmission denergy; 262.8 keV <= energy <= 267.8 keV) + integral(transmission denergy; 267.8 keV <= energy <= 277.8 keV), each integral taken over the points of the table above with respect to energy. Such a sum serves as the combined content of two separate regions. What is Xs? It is 3558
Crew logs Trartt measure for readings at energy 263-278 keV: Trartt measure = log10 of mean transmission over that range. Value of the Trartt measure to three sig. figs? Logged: 2.38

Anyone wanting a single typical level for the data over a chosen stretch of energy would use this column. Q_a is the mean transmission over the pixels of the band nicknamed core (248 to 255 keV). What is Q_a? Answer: 139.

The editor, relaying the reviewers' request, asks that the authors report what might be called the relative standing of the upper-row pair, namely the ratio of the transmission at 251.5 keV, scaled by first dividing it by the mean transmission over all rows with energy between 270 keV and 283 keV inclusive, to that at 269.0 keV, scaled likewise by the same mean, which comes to 0.51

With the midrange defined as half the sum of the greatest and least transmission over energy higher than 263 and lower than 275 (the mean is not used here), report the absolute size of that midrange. 246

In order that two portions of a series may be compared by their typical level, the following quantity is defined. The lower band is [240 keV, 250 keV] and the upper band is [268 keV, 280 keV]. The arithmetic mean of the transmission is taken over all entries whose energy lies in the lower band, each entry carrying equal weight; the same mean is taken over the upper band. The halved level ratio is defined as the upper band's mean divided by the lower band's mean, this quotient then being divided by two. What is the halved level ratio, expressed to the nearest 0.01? 0.91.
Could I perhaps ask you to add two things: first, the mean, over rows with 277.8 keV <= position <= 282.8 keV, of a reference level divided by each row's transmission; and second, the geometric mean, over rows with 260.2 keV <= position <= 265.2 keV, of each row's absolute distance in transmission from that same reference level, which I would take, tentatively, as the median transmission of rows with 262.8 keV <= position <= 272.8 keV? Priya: 22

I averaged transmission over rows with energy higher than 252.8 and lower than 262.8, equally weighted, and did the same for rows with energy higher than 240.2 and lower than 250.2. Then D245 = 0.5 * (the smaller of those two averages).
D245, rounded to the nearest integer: 65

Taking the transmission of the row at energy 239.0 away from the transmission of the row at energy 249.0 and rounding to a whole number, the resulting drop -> -43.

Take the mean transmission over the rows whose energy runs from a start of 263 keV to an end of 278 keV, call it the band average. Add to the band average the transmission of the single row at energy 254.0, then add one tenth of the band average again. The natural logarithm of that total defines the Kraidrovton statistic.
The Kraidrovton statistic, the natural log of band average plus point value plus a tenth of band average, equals 6.03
